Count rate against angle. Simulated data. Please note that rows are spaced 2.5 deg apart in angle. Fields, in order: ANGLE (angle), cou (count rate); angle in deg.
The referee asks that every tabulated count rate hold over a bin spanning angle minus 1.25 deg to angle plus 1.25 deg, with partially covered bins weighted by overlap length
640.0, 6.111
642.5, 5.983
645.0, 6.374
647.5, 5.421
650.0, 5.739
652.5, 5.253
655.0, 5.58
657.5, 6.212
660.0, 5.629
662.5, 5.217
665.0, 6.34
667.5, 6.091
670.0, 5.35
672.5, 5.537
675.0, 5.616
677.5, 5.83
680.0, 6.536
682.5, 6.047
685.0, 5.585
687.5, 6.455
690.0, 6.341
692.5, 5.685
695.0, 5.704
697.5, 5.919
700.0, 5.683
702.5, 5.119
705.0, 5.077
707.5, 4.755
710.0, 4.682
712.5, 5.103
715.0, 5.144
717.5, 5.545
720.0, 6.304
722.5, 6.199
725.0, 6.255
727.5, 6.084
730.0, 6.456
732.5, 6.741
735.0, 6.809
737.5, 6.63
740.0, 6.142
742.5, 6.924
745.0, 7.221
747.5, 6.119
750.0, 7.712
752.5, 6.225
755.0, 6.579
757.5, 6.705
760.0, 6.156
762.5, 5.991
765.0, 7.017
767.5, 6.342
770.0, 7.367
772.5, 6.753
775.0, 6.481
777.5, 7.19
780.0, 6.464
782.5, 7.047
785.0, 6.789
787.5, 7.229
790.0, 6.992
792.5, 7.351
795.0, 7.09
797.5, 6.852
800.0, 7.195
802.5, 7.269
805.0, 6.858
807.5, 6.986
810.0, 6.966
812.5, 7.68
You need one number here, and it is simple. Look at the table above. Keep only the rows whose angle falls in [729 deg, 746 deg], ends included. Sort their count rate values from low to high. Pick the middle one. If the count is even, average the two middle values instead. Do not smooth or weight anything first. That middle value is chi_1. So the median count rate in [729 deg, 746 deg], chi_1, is 6.7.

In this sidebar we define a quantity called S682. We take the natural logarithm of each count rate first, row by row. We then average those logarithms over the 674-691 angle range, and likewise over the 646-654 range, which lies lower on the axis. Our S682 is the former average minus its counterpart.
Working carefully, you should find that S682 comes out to 0.10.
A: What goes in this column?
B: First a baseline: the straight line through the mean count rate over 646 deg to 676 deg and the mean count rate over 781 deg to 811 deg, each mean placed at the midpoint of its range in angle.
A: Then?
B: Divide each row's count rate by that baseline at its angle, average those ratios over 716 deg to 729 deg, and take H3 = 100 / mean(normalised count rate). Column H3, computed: 104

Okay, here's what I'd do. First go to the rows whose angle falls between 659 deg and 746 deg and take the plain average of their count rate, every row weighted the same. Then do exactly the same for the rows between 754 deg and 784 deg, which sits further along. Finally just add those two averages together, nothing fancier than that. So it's 12.6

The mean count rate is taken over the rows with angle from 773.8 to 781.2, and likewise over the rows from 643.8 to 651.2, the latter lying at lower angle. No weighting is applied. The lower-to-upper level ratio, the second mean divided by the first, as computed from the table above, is 0.87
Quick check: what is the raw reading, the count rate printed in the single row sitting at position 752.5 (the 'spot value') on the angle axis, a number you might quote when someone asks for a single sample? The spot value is 6.225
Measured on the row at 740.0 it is 6.142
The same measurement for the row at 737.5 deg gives 6.63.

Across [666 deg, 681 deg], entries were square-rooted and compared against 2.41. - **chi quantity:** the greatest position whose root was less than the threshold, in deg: 675.0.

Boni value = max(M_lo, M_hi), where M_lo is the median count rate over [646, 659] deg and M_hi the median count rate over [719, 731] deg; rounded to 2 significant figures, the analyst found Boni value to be 6.3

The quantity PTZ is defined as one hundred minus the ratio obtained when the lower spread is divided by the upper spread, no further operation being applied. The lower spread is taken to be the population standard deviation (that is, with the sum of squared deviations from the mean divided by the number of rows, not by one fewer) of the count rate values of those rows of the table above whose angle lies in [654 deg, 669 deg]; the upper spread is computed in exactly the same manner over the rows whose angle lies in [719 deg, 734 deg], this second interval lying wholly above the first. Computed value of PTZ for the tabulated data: 98.1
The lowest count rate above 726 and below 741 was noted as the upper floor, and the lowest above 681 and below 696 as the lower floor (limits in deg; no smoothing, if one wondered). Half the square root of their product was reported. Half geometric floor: 2.91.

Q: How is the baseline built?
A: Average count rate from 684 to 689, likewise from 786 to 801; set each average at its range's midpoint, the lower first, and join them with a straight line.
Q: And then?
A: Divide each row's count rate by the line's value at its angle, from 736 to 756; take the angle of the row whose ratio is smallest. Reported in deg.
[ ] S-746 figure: 747.5 deg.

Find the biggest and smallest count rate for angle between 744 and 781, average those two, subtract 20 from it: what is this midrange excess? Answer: -13.1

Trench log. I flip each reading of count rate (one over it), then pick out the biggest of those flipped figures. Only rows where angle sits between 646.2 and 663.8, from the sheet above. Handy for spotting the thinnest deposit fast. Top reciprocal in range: 0.192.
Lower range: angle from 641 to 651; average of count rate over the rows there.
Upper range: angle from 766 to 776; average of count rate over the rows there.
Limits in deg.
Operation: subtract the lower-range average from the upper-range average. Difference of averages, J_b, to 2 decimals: 0.86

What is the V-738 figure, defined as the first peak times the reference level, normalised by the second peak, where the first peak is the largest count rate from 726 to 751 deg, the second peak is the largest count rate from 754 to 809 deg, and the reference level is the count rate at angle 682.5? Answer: 6.33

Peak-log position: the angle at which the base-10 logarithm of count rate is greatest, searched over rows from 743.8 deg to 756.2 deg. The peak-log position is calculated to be 750.0 deg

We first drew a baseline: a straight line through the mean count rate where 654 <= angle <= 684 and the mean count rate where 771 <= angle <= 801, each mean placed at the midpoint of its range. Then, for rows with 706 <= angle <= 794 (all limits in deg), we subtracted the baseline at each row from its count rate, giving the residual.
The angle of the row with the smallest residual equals 710.0 deg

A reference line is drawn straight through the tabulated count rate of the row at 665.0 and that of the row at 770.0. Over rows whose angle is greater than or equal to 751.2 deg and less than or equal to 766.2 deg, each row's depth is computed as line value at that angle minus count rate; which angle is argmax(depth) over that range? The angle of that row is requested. 762.5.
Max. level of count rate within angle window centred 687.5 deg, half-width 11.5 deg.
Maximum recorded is 6.536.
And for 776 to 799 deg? 7.351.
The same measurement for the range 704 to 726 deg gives 6.304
